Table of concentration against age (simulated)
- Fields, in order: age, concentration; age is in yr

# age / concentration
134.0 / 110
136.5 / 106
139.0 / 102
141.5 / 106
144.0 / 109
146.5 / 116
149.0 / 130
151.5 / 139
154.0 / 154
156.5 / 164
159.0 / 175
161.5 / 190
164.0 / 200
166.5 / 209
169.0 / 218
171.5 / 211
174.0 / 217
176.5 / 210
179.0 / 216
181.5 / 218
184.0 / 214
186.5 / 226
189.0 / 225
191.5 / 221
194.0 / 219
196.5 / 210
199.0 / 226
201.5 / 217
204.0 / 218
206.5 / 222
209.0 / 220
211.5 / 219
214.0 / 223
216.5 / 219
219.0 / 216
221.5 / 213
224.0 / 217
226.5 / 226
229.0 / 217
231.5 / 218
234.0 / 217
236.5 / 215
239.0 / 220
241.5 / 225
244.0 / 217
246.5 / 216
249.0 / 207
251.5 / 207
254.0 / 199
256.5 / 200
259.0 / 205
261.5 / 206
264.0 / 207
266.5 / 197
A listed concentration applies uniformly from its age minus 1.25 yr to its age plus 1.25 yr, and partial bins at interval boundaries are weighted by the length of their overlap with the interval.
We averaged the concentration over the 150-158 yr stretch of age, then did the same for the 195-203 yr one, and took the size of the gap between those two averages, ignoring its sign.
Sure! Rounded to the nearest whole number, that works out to 65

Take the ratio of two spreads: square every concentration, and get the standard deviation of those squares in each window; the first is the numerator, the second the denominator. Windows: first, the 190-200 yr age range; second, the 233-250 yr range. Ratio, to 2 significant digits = 1.2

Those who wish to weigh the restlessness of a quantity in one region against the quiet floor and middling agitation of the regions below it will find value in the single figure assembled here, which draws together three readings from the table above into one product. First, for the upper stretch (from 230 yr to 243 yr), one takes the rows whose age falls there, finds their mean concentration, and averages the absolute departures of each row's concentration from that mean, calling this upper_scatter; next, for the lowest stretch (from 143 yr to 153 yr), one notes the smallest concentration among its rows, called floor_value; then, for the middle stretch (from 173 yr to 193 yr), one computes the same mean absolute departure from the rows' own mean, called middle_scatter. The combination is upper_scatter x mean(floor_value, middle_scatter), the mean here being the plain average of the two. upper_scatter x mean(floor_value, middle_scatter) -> 159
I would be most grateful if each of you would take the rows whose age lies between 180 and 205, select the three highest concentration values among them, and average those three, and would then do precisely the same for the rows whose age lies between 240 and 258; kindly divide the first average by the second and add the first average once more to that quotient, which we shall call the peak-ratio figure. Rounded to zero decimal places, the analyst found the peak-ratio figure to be 227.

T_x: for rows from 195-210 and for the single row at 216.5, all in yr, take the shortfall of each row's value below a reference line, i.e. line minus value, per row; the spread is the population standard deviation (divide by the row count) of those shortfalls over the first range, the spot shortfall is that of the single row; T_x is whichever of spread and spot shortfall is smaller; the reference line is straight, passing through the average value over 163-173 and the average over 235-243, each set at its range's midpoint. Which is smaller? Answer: -2.3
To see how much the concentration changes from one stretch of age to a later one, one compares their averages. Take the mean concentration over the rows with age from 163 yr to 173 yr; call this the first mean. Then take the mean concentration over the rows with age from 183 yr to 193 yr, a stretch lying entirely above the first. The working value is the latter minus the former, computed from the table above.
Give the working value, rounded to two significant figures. 12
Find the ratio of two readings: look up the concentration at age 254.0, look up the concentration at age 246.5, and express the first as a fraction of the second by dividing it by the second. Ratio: 0.92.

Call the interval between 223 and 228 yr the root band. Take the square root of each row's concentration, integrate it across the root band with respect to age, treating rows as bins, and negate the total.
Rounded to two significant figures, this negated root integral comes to -74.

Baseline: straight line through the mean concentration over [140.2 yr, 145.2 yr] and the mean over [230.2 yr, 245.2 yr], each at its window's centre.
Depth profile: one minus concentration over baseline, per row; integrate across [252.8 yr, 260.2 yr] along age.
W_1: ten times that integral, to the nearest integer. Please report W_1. 12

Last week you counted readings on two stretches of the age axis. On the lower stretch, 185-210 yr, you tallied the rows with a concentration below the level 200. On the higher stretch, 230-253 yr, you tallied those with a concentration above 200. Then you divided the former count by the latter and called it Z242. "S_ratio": 0.0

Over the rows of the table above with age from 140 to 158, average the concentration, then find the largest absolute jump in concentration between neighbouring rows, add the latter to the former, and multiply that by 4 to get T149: 585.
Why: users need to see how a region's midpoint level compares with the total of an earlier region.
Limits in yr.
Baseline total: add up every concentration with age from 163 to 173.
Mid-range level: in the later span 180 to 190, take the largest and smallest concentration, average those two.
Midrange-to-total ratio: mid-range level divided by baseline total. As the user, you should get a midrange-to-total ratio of 0.263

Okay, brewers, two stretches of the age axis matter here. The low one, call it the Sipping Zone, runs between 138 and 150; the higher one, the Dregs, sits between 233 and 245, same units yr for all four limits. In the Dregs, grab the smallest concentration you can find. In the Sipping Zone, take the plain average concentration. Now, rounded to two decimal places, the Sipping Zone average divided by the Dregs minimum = 0.52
